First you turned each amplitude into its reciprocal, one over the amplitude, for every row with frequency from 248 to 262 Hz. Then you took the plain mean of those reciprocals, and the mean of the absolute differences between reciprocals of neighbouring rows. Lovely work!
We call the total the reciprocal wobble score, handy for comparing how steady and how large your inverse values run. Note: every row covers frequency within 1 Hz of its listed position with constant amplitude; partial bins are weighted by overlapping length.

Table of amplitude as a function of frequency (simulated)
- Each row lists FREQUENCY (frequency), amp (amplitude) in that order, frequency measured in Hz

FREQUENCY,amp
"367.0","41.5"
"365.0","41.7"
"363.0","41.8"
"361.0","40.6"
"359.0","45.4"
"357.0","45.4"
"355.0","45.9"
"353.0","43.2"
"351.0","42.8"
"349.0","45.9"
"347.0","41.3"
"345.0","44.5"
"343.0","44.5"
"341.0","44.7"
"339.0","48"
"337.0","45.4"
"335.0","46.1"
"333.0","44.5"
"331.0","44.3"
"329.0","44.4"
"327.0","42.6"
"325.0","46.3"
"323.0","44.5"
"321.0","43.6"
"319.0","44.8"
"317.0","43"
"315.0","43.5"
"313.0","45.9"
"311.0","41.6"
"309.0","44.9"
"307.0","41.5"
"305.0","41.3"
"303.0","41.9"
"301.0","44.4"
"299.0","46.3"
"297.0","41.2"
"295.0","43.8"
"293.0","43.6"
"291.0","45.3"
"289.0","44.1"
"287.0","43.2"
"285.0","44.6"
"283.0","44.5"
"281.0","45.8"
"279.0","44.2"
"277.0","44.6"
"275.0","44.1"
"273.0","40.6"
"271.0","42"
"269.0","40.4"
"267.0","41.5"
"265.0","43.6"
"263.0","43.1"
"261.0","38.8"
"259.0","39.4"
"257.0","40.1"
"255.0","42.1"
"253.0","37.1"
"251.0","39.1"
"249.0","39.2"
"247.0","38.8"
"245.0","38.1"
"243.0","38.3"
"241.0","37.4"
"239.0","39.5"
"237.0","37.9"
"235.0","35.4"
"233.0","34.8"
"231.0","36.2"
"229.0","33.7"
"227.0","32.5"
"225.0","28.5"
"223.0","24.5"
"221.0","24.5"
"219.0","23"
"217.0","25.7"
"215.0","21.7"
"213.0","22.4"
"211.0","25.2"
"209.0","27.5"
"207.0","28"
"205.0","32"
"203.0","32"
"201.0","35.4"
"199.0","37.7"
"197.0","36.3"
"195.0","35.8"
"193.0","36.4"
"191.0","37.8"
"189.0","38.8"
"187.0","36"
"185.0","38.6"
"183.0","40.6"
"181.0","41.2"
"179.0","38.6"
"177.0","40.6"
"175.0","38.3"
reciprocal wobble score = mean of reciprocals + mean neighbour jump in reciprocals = 0.027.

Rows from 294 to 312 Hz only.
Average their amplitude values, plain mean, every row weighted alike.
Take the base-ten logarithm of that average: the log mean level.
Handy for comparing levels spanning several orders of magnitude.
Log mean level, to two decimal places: 1.63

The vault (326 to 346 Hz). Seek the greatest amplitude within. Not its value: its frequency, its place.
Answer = 339.0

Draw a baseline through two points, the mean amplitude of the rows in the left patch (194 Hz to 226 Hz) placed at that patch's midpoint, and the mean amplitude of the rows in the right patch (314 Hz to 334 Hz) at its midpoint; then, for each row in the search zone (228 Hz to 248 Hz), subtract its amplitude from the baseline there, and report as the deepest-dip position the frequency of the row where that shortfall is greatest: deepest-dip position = 229.0 Hz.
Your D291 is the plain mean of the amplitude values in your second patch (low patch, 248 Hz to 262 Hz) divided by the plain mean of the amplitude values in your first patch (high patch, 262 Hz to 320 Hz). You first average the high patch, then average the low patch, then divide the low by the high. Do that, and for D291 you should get 0.91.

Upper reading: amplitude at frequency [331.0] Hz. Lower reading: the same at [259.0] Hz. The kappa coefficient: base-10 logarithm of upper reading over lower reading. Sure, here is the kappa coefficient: 0.051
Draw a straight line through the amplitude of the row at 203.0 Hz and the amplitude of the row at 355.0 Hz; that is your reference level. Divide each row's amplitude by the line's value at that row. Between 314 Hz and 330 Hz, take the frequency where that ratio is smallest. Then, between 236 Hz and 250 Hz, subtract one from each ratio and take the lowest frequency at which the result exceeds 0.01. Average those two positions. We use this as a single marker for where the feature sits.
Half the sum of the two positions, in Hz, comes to 282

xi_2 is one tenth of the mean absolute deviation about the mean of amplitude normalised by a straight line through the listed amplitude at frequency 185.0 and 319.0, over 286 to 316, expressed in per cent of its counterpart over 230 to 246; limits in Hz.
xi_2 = 12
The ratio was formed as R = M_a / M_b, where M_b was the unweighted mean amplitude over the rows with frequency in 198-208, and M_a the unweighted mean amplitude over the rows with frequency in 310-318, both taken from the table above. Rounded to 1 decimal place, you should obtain 1.3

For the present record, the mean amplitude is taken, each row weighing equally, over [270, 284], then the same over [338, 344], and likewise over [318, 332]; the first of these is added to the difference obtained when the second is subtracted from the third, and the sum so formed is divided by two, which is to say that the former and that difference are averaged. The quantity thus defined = 21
